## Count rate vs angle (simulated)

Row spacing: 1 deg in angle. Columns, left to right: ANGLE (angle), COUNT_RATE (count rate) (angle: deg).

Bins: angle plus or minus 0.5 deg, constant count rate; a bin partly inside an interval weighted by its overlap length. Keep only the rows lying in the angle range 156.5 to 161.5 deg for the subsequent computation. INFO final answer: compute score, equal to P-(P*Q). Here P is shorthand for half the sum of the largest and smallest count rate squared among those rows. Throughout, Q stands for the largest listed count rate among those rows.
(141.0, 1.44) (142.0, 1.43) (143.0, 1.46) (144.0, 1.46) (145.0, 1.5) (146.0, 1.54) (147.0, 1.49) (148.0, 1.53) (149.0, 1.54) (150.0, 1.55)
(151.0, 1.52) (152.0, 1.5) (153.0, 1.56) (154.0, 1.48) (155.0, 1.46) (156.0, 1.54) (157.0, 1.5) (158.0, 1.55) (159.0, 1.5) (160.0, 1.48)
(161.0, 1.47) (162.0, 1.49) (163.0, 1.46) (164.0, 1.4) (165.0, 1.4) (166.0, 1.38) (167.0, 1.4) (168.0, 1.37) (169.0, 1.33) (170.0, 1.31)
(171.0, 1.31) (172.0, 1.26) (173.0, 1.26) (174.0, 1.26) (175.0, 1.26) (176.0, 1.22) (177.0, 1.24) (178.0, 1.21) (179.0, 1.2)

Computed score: -1.3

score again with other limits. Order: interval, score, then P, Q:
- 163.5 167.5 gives -0.8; 1.93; 1.4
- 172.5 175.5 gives -0.4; 1.59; 1.26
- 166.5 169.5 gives -0.7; 1.86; 1.4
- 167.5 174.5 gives -0.6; 1.73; 1.37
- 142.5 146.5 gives -1.2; 2.25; 1.54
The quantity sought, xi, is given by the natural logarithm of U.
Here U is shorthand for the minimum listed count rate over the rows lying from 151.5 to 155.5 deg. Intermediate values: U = 1.46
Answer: 0.38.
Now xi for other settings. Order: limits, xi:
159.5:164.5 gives 0.34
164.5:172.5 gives 0.23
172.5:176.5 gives 0.20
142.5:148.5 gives 0.38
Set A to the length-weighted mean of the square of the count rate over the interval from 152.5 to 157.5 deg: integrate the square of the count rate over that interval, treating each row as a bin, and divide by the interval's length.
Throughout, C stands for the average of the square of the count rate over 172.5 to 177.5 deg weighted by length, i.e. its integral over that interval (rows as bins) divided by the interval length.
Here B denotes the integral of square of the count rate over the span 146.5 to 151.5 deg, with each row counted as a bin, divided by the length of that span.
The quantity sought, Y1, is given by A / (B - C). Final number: 3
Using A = 2.28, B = 2.33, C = 1.6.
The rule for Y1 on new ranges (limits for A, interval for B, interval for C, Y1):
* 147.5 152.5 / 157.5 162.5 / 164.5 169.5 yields 7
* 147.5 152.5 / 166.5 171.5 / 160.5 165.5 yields -8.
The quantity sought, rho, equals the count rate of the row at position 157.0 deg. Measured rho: 1.5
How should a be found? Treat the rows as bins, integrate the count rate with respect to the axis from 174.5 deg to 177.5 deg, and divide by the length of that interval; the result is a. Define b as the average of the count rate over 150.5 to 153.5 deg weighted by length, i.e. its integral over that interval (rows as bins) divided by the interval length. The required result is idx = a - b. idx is -0.29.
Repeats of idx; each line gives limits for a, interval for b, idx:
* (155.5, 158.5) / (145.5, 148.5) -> 0.01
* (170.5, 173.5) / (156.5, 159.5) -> -0.24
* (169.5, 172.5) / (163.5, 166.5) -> -0.10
